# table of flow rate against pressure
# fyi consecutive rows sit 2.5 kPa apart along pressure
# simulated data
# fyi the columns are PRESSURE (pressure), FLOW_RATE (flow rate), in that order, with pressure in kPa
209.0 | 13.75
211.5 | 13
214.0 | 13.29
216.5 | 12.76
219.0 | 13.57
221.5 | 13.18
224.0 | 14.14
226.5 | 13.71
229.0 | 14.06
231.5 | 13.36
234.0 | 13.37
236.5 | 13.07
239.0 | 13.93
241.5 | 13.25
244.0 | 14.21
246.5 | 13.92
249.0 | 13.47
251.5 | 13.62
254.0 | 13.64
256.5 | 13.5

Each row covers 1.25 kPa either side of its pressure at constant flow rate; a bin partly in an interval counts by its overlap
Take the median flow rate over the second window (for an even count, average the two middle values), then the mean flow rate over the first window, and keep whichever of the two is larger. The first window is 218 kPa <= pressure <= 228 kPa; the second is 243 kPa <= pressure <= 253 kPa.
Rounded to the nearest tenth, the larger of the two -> 13.8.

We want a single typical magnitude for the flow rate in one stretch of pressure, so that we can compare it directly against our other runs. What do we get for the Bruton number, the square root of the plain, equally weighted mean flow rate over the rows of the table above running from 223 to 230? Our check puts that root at 3.74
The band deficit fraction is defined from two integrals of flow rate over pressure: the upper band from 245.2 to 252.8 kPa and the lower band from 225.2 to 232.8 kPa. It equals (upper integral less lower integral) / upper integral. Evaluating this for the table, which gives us 0.00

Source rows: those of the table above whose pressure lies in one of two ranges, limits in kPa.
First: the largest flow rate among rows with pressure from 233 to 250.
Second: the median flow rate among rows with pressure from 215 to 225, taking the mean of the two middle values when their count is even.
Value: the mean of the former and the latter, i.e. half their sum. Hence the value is 13.79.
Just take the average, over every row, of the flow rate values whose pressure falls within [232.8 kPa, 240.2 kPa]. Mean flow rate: 13.5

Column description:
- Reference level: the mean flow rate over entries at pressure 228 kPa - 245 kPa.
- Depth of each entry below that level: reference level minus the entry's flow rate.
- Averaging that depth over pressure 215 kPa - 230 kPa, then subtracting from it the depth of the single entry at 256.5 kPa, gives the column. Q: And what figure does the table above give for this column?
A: -0.1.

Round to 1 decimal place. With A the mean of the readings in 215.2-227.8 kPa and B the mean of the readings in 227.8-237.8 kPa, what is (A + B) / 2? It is 13.5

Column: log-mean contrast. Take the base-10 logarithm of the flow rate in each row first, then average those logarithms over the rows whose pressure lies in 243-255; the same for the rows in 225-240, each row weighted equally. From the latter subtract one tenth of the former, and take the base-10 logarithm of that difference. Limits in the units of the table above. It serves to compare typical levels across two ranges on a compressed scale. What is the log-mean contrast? 0.0082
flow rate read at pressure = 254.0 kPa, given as 13.64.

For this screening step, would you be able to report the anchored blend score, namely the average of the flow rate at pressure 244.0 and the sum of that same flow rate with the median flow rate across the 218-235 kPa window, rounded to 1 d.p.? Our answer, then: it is 21.0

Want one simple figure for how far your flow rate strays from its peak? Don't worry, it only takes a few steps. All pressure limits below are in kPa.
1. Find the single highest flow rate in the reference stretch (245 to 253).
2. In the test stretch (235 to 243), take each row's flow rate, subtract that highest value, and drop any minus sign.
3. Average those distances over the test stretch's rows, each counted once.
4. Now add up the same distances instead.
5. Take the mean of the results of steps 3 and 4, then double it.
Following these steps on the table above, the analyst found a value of 2.0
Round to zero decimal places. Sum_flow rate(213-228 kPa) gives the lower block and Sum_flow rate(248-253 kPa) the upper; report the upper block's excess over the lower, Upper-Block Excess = -54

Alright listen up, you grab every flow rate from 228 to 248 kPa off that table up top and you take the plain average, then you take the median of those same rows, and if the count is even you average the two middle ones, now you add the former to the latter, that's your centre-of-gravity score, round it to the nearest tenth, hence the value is 27.3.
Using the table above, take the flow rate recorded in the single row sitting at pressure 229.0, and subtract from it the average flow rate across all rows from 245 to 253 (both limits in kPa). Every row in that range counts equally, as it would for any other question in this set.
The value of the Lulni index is 0.4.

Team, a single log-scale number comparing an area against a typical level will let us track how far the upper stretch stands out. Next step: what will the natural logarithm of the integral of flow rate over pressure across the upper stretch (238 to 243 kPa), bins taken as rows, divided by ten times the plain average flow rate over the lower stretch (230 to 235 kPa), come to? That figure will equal -0.68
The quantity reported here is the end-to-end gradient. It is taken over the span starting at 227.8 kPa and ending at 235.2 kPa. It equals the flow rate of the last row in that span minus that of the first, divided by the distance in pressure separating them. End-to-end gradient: -0.14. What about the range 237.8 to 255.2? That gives -0.02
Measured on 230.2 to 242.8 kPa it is -0.01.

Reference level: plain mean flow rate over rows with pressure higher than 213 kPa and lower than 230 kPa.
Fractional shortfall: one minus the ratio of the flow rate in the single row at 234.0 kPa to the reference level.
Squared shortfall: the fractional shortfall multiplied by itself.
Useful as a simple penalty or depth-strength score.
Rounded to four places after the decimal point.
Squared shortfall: 0.0001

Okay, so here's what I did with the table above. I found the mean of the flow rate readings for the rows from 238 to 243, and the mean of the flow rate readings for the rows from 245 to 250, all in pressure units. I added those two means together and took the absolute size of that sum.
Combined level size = 27.3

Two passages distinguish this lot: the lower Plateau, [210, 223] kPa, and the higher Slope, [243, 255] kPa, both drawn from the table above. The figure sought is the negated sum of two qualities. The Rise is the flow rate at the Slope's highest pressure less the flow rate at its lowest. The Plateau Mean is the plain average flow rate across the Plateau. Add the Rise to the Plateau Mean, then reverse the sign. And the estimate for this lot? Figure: -12.6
